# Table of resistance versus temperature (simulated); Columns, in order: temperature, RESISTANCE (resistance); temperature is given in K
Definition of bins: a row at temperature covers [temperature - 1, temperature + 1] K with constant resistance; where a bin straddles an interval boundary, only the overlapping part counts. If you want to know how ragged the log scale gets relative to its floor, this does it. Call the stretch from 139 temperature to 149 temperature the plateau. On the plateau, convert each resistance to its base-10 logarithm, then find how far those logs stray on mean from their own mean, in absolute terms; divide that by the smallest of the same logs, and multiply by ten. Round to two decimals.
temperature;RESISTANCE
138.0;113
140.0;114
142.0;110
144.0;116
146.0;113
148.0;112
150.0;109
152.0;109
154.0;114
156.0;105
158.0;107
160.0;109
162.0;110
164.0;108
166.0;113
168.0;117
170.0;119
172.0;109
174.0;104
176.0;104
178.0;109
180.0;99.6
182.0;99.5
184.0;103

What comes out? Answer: 0.03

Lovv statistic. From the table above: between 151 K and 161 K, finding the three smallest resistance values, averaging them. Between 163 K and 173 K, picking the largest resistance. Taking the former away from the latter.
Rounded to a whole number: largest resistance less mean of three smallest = 12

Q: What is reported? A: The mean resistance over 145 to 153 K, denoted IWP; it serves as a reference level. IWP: 111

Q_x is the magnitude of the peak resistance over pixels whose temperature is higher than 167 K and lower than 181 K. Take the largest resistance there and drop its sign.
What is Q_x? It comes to 119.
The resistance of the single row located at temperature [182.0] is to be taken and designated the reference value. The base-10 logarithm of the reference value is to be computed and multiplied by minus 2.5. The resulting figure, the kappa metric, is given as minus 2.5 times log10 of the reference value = -4.99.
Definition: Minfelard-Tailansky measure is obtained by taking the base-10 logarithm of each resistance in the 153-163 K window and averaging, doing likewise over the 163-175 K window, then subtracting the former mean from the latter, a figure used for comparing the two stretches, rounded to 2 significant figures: 0.010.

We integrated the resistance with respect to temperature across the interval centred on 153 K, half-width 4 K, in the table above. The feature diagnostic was 874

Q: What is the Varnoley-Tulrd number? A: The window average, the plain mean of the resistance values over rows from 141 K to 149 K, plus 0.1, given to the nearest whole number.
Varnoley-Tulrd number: 113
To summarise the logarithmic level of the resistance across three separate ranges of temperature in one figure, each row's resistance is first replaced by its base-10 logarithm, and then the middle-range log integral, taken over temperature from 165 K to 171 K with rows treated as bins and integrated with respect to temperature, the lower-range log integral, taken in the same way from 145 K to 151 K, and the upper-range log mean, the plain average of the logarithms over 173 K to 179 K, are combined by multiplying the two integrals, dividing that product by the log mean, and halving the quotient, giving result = 37.6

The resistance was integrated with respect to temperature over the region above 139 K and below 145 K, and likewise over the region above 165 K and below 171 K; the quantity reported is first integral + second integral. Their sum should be 1378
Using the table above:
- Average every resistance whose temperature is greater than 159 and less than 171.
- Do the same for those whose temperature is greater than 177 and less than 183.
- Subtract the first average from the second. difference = -10.0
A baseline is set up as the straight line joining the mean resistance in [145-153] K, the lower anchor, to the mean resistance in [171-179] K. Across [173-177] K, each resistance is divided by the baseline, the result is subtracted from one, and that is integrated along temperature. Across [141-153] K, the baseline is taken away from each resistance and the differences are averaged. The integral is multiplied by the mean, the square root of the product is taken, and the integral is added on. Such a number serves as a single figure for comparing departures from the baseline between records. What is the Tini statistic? 0.3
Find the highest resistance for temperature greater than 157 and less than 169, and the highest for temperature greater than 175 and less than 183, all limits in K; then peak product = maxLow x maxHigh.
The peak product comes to 12753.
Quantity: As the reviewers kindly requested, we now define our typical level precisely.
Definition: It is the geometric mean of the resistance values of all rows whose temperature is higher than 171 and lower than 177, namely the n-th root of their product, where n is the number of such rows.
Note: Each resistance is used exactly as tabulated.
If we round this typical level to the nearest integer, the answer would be 106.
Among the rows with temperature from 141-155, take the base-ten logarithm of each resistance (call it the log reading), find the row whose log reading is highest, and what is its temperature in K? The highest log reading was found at 144.0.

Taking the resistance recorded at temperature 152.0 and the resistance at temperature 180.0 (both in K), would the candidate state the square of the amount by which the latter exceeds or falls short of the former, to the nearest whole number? 88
